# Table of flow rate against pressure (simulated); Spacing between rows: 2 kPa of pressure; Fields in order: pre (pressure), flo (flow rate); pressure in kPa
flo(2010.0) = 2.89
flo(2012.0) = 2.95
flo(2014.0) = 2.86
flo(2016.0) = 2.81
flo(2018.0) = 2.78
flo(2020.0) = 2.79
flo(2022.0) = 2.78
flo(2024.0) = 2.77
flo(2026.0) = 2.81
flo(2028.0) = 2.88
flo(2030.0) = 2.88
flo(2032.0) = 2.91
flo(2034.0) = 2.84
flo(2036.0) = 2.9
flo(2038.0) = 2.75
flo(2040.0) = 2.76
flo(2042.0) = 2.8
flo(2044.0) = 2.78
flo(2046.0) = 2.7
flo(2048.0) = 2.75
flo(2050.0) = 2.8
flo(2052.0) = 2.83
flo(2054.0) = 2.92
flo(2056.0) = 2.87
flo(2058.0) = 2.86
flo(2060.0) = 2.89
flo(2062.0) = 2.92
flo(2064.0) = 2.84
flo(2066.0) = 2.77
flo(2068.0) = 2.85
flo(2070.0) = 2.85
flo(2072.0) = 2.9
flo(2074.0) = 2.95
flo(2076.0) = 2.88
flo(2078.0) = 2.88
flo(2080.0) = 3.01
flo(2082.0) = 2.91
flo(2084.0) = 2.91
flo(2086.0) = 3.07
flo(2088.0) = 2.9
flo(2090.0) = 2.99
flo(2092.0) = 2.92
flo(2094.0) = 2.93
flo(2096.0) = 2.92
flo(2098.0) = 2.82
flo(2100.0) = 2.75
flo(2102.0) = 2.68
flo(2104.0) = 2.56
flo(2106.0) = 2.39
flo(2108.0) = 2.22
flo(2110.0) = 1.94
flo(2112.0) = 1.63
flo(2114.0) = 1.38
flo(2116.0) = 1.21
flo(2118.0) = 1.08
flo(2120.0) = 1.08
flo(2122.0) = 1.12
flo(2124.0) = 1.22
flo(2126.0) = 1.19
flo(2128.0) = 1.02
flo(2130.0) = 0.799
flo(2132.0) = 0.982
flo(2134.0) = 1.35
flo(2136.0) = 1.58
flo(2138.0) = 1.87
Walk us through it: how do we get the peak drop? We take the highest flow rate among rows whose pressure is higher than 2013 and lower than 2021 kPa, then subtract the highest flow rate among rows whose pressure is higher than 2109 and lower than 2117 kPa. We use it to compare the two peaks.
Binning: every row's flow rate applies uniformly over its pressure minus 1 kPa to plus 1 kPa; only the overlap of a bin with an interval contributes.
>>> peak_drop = 0.92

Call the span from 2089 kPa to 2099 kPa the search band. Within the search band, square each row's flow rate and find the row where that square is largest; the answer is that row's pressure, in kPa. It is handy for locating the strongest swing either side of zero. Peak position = 2090.0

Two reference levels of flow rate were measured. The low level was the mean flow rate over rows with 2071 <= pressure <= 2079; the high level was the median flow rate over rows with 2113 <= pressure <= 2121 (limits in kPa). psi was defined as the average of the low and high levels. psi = 2.02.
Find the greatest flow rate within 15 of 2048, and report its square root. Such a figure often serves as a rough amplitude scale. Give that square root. 1.71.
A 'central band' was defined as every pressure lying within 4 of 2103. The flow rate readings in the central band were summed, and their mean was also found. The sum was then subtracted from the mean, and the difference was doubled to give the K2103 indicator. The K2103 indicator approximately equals -15.6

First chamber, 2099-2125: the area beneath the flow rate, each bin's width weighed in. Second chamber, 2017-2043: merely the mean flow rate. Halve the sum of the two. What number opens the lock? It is 25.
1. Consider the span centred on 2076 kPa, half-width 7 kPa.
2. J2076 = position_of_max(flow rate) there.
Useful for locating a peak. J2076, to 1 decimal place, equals 2080.0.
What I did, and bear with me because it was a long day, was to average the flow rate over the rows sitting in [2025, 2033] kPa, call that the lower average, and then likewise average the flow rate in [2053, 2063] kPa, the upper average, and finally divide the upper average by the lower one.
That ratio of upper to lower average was 1.0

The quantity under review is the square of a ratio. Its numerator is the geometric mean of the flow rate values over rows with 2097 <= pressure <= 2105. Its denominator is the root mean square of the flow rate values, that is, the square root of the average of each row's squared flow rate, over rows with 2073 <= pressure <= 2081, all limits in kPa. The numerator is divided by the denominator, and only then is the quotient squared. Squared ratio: 0.85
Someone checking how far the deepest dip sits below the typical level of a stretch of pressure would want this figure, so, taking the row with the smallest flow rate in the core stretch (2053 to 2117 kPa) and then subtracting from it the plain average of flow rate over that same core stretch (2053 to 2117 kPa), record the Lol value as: -1.5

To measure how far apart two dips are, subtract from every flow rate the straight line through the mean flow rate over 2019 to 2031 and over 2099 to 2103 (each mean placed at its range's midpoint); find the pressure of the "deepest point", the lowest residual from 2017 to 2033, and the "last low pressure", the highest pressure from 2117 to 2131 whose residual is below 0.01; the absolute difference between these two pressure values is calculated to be 106 kPa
